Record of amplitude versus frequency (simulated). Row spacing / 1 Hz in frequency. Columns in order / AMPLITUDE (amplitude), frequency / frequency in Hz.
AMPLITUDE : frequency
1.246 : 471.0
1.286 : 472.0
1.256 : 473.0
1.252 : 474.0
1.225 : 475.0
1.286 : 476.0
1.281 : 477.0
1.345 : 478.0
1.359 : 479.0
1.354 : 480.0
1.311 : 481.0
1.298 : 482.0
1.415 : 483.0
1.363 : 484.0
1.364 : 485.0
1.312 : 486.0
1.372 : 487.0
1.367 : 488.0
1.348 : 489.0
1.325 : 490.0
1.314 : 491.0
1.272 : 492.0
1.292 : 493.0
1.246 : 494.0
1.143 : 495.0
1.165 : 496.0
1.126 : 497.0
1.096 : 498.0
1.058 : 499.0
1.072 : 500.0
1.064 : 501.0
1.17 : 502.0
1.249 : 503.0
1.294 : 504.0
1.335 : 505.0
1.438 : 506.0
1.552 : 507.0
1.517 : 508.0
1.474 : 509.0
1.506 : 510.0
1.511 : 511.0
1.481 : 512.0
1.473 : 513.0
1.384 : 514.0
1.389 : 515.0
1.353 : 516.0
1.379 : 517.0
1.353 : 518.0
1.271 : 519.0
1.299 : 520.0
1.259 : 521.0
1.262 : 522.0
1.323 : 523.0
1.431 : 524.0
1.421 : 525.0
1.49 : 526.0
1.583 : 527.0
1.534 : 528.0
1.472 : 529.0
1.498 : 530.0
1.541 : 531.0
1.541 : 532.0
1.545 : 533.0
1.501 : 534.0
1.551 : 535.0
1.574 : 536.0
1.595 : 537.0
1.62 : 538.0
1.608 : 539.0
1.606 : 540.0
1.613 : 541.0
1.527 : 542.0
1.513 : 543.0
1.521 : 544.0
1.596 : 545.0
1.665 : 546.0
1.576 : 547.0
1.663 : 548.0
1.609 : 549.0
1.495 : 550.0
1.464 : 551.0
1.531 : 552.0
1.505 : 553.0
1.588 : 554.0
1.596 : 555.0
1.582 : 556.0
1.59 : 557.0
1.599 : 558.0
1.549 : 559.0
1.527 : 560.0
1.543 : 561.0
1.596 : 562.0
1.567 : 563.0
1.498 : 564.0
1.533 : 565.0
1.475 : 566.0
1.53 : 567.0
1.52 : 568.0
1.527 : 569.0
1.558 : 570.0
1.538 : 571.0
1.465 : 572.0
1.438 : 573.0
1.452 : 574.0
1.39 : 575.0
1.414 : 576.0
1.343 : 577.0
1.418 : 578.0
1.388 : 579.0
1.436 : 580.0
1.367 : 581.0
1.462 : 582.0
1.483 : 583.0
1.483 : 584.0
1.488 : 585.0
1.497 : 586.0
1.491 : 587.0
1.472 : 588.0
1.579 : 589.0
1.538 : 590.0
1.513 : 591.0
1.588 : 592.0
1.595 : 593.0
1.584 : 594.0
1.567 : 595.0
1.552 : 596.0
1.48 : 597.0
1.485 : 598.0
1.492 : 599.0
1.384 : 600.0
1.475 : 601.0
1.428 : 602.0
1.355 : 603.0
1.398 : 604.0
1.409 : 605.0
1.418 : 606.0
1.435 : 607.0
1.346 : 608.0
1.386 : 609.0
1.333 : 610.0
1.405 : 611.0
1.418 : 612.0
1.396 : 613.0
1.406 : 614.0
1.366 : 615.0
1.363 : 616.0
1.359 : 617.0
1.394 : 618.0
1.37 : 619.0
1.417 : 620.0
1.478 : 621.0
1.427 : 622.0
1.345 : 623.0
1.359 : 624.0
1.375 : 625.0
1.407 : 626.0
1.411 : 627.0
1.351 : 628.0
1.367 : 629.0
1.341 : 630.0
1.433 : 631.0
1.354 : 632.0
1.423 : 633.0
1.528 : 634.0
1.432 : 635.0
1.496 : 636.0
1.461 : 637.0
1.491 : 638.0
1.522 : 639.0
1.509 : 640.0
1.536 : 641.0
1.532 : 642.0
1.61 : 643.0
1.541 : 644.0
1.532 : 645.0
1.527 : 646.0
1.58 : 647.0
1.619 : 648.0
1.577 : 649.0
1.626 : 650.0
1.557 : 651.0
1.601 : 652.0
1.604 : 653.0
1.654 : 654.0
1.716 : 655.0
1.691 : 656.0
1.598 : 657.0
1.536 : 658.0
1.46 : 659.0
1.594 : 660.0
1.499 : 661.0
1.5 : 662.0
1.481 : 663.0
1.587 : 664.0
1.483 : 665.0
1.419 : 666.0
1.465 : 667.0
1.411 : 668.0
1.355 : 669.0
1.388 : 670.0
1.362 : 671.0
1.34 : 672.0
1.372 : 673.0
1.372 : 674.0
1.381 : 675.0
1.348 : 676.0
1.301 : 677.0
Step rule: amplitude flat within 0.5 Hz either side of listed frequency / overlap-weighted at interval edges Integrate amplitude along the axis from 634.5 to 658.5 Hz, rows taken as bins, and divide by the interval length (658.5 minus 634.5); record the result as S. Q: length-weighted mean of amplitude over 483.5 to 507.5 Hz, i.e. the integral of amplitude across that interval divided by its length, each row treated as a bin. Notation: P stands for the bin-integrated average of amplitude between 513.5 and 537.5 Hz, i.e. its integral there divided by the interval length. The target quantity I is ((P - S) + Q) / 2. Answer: 0.57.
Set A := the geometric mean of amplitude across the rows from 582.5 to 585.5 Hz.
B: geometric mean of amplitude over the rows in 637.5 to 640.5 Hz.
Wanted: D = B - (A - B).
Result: 1.53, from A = 1.48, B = 1.51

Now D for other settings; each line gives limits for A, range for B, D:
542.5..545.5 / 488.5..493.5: 1.08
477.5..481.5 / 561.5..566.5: 1.72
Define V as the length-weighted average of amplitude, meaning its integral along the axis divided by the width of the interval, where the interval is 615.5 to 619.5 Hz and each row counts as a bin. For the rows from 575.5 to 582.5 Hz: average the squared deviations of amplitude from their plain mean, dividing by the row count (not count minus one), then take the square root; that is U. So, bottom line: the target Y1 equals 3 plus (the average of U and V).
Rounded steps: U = 0.038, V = 1.37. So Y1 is 3.70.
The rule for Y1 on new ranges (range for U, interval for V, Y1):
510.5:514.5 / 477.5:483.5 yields 3.70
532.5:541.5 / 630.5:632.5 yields 3.72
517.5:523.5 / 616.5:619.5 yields 3.70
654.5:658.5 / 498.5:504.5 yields 3.61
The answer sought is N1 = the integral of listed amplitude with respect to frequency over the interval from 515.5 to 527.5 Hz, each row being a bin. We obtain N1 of 16.4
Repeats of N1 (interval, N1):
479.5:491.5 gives 16.1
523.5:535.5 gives 18.1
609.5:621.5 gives 16.7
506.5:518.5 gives 17.4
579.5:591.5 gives 17.8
